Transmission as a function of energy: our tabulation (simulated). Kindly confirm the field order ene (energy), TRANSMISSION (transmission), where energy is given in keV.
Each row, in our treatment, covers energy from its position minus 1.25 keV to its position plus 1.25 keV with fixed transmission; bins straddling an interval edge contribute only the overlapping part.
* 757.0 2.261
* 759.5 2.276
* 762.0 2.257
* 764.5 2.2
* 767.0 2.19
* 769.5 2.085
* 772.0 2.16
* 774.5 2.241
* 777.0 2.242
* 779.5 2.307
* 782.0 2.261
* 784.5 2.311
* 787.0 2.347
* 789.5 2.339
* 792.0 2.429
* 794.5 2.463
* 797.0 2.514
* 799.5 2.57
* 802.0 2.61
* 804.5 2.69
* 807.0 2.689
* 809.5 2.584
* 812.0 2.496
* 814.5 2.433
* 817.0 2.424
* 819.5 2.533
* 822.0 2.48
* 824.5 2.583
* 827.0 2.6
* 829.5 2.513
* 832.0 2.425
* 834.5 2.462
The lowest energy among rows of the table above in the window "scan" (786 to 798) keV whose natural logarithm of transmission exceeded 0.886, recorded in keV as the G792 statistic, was 792.0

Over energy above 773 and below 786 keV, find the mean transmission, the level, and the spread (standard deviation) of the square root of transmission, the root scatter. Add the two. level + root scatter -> 2.28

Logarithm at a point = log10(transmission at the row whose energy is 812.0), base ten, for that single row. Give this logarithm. 0.40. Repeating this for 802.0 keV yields 0.42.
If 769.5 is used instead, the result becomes 0.32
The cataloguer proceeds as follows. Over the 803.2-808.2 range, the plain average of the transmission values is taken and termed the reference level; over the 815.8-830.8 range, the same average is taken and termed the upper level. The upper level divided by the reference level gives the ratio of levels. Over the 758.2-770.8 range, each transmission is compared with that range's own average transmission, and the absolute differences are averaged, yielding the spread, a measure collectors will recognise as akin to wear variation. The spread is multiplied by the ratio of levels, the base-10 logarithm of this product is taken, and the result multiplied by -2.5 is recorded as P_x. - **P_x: 3.28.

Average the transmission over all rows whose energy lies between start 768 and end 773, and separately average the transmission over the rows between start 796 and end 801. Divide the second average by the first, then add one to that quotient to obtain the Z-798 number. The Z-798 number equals 2.20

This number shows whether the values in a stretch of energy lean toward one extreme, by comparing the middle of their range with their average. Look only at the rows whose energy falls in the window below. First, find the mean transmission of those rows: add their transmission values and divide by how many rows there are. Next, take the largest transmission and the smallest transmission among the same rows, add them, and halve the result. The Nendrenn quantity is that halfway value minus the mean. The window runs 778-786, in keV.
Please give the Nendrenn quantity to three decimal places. -0.007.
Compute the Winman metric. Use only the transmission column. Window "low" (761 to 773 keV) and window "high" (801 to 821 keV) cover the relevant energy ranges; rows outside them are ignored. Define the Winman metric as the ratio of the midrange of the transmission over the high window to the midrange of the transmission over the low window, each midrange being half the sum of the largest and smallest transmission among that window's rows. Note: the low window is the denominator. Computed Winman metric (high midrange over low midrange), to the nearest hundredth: 1.18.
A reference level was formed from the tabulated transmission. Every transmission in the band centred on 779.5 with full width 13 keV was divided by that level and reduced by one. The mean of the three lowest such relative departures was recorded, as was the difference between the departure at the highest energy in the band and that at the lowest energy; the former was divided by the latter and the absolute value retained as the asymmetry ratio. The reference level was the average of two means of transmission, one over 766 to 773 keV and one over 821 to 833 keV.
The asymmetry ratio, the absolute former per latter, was 1.2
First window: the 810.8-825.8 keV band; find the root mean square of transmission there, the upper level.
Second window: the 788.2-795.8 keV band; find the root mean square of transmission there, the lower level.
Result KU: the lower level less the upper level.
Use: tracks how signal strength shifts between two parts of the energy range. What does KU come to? -0.1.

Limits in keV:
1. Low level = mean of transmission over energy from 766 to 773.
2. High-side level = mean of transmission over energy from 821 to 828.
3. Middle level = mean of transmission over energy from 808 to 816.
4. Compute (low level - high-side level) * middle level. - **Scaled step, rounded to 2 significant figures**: -1.0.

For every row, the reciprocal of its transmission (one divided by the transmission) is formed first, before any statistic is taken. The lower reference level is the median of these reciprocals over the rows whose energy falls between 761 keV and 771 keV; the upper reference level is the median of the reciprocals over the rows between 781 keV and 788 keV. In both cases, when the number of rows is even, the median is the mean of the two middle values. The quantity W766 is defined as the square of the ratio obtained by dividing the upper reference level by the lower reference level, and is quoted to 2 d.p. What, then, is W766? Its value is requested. 0.90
